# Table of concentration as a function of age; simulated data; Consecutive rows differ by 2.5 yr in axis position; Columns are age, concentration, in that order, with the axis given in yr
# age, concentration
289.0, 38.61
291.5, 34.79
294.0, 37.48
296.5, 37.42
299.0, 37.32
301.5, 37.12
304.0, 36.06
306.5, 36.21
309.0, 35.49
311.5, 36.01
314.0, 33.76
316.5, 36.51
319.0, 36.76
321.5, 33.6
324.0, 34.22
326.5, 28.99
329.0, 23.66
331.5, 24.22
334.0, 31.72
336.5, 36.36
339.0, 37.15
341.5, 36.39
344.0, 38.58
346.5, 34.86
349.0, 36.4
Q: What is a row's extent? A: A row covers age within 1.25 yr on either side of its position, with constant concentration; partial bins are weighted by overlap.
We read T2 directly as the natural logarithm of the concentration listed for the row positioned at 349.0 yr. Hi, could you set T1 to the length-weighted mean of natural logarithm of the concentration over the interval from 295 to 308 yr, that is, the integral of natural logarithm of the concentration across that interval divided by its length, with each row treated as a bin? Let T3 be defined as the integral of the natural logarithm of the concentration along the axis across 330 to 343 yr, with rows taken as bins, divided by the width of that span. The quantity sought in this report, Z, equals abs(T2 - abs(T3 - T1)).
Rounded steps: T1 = 3.606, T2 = 3.595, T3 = 3.49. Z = 3.48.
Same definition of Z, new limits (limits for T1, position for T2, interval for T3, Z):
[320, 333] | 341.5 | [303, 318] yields 3.38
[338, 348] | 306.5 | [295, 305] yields 3.58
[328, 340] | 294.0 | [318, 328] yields 3.53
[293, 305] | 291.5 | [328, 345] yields 3.40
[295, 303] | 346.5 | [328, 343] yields 3.38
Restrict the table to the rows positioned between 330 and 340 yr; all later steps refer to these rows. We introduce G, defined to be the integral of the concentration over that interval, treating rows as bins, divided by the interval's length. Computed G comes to 32.0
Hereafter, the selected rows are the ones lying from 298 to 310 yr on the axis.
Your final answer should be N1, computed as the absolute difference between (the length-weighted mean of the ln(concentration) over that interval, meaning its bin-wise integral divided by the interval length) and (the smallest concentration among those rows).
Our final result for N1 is 32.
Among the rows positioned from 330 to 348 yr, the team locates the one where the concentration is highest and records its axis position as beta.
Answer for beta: 344.0 yr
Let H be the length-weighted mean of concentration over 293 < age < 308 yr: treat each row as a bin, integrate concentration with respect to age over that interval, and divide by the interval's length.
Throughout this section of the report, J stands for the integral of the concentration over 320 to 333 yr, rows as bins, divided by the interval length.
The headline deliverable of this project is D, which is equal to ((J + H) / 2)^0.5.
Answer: 5.75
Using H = 36.9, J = 29.1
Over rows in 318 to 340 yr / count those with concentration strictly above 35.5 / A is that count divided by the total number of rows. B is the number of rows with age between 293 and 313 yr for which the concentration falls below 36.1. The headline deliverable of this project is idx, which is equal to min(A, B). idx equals 0.33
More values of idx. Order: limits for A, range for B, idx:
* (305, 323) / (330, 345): 0.57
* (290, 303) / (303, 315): 0.80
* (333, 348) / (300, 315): 0.67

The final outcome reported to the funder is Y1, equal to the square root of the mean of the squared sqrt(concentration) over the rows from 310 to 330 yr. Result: 5.74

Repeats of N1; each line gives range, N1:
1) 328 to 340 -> 20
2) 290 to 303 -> 31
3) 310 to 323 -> 30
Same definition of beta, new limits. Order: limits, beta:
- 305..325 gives 319.0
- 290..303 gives 294.0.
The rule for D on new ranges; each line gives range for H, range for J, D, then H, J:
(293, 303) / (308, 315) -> 6.02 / 37.3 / 35.1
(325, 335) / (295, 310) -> 5.65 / 27.2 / 36.6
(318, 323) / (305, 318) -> 5.94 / 35.1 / 35.6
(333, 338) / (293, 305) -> 5.98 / 34.3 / 37.1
